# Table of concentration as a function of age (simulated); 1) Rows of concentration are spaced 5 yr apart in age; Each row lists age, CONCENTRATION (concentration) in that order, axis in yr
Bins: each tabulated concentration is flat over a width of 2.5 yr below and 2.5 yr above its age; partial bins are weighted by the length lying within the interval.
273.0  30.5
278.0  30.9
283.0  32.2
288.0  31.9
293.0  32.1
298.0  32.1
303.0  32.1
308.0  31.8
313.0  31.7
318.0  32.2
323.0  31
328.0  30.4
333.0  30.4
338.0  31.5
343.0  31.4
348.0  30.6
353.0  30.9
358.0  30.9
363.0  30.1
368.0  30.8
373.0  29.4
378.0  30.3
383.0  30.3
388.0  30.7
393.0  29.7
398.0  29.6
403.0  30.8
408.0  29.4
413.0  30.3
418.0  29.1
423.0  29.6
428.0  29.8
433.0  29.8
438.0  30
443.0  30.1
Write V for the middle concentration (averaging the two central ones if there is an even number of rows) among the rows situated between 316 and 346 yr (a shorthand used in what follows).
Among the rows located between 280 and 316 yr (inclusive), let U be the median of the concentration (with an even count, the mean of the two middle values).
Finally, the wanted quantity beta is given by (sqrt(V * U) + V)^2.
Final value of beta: 3950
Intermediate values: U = 32.1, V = 31.2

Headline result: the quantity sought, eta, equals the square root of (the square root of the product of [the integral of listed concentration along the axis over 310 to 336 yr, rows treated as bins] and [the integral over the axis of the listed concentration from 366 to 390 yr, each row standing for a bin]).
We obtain 27.7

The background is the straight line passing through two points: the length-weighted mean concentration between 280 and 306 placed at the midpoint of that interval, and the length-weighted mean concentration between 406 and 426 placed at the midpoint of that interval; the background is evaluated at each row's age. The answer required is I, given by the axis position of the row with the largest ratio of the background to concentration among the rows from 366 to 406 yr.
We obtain 373.0 yr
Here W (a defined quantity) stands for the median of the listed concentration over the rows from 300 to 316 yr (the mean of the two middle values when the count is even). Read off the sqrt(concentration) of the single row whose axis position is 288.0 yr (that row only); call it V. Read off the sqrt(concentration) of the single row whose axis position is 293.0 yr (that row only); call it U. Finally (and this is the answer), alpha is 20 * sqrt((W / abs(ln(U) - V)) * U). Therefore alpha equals 136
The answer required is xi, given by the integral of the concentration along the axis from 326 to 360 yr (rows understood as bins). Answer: 1050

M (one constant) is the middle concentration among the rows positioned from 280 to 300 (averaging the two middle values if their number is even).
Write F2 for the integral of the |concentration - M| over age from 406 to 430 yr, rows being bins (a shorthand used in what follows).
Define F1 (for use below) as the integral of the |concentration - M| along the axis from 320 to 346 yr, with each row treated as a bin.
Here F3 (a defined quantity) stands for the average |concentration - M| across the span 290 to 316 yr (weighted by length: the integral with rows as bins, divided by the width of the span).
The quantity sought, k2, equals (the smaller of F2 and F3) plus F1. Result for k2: 30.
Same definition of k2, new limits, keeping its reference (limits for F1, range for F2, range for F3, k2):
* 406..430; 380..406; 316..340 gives 60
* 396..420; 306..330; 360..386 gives 56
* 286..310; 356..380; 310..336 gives 3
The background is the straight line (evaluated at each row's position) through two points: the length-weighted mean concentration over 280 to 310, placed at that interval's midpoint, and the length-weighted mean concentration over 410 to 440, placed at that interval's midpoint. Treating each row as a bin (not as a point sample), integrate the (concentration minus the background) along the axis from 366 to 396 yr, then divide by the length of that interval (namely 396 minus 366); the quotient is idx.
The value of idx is -0.34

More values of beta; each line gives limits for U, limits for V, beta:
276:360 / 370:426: 3634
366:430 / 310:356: 3769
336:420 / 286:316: 3986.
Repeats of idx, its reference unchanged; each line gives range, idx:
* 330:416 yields -0.25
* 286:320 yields 0.10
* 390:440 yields -0.11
